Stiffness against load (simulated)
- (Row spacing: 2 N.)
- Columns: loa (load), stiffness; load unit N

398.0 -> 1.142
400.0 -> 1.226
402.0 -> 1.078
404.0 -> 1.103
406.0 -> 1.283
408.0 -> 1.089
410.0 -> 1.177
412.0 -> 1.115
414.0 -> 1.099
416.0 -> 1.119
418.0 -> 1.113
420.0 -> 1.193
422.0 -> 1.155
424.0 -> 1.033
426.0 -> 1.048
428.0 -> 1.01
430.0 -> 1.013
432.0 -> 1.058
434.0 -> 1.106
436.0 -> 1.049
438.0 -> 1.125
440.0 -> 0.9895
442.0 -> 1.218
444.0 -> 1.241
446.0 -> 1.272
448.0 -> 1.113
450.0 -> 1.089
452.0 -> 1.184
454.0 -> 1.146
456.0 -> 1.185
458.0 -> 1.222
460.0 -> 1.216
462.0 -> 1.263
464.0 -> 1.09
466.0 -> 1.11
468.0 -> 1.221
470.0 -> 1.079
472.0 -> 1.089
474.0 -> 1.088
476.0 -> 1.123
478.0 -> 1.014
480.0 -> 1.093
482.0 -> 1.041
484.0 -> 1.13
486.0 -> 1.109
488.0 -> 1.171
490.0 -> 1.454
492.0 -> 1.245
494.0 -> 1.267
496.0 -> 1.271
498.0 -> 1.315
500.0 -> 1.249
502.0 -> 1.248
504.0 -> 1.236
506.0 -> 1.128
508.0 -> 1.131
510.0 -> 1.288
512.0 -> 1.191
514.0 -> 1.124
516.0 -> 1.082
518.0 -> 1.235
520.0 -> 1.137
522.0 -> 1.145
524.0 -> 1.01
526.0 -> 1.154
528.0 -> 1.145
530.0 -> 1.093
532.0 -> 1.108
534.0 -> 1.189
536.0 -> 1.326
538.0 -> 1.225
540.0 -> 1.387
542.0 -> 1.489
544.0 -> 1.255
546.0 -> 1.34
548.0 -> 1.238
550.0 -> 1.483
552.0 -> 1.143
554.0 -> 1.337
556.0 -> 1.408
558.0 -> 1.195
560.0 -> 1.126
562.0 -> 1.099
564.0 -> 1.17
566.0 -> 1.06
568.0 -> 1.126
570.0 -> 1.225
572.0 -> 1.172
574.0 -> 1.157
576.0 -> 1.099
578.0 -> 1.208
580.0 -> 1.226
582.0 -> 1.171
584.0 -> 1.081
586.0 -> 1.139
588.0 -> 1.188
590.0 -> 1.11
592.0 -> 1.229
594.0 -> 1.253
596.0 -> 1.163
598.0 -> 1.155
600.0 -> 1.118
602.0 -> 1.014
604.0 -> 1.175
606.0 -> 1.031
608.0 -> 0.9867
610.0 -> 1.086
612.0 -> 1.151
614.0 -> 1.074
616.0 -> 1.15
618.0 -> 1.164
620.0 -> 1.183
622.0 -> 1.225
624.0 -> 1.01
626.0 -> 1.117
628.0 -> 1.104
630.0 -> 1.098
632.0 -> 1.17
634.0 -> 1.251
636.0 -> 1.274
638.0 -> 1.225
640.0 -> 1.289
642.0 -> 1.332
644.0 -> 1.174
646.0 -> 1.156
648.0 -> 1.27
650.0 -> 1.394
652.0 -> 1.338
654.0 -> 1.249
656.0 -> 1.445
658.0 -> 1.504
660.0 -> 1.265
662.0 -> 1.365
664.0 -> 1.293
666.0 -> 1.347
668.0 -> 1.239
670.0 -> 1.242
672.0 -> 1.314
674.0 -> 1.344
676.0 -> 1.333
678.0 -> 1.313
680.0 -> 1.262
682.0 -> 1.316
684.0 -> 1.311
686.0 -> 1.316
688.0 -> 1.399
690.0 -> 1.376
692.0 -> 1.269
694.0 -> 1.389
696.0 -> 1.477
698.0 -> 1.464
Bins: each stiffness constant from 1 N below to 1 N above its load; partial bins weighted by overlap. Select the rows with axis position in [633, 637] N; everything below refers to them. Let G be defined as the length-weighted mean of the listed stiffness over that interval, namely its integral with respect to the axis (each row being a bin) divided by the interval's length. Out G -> 1.26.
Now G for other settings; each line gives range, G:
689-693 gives 1.32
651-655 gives 1.29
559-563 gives 1.11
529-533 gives 1.10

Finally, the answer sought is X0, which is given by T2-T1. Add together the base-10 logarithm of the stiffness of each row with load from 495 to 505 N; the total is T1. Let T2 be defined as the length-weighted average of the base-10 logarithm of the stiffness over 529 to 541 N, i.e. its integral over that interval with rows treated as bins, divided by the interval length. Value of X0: -0.42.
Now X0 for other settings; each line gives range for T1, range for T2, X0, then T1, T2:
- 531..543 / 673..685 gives -0.53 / 0.65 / 0.118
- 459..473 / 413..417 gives -0.38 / 0.43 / 0.045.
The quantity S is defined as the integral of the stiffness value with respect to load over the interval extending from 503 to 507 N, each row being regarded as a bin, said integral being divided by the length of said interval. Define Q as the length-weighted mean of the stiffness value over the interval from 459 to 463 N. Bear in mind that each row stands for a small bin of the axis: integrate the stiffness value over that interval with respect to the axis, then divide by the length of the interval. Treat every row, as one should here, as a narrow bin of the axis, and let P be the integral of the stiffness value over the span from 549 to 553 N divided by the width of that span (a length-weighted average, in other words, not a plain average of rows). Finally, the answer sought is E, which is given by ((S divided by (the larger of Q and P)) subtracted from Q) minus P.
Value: -0.97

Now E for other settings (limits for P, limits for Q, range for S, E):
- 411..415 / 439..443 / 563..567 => -1.01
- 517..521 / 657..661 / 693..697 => -0.84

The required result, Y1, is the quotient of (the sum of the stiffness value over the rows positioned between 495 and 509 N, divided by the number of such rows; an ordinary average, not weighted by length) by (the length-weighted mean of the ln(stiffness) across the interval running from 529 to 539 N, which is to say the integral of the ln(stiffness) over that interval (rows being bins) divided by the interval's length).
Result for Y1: 7.2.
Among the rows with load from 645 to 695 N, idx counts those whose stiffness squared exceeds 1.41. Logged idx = 24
